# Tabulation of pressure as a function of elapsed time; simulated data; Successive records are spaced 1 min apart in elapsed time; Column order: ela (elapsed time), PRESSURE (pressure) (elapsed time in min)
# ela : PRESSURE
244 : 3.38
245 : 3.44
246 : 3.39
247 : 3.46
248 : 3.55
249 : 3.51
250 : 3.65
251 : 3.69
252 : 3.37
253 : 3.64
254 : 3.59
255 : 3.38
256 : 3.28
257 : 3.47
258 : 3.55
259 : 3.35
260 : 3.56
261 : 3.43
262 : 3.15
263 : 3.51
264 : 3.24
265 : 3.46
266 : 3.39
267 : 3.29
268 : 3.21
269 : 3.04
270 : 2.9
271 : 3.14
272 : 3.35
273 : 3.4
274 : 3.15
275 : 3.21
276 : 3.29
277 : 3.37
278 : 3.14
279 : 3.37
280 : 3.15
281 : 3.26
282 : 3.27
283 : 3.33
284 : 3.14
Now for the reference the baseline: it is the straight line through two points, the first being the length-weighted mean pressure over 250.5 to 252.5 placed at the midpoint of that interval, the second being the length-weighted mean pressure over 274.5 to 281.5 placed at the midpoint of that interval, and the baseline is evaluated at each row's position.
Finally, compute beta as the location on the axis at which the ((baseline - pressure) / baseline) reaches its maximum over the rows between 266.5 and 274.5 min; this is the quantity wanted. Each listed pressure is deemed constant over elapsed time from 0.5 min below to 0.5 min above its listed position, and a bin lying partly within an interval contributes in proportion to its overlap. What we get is 270 min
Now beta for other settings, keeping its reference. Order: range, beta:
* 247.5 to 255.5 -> 252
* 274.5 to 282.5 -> 278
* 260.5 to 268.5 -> 262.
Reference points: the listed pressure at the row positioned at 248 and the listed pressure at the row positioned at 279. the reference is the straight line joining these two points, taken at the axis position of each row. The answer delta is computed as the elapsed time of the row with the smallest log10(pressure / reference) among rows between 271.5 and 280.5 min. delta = 274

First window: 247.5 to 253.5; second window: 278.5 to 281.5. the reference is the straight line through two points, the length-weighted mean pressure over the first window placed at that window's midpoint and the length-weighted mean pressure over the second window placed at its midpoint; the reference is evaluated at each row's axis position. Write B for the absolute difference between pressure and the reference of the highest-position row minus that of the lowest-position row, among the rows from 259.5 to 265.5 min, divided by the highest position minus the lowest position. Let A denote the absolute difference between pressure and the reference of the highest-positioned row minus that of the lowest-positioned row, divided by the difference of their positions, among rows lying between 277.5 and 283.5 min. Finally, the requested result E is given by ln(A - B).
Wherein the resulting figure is -6.4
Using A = -0.008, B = -0.01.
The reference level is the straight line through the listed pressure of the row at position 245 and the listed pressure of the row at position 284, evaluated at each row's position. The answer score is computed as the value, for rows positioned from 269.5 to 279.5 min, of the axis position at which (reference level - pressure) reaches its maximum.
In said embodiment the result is 270 min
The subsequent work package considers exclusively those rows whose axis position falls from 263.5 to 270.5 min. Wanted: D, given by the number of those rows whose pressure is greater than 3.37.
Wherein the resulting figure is 2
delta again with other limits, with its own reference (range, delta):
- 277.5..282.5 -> 278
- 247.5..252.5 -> 252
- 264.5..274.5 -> 270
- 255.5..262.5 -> 262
